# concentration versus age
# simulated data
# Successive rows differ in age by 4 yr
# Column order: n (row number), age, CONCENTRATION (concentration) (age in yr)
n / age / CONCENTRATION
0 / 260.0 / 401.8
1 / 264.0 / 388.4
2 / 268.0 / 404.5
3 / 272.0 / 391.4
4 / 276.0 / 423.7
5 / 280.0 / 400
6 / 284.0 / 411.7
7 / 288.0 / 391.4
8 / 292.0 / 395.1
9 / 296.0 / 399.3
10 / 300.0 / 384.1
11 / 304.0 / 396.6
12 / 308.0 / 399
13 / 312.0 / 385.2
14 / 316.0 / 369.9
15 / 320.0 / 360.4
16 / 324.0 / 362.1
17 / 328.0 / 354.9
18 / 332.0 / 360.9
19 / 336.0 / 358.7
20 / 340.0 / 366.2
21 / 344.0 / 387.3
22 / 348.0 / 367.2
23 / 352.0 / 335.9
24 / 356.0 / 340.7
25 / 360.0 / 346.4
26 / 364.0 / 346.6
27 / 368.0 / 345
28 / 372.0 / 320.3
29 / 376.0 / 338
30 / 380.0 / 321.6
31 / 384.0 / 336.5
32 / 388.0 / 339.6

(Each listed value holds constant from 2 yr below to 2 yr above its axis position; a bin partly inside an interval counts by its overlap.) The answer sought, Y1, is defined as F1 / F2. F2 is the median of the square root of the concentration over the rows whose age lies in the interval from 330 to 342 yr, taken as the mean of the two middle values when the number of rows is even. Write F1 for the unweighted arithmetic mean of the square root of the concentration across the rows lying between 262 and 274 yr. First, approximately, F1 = 19.9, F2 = 19.0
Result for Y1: 1.05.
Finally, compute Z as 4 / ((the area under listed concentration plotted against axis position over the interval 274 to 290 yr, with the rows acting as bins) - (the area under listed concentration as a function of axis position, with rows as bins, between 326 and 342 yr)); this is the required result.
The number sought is 0.005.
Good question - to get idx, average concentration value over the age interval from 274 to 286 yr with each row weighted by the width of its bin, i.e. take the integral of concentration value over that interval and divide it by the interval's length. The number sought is 412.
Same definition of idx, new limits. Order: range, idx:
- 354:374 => 340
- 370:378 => 329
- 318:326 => 361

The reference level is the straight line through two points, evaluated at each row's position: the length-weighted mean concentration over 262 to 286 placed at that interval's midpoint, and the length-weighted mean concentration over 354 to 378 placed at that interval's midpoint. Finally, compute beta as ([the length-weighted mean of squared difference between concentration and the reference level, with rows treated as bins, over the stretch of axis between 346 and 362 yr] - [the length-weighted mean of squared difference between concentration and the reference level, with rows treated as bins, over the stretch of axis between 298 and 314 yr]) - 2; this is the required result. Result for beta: -50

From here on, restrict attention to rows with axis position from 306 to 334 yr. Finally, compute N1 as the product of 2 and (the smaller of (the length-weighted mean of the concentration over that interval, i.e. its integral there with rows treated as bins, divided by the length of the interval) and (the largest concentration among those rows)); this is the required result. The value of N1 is 741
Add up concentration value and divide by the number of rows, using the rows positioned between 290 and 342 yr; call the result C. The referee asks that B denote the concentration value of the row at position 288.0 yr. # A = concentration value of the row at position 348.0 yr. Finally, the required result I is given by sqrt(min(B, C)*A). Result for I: 372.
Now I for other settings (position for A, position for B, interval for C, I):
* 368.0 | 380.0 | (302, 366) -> 333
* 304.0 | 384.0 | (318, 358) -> 365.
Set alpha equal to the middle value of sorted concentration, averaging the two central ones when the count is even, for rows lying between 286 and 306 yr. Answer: 395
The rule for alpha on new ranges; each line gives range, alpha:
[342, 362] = 346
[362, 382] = 338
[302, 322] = 385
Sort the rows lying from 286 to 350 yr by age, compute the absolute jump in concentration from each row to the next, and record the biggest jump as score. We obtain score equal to 21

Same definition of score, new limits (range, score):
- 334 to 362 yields 31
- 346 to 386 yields 31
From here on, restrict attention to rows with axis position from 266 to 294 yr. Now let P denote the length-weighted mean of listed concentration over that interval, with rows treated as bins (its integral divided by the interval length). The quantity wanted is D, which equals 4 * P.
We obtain 1610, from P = 403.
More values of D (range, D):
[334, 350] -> 1479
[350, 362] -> 1364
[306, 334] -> 1481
